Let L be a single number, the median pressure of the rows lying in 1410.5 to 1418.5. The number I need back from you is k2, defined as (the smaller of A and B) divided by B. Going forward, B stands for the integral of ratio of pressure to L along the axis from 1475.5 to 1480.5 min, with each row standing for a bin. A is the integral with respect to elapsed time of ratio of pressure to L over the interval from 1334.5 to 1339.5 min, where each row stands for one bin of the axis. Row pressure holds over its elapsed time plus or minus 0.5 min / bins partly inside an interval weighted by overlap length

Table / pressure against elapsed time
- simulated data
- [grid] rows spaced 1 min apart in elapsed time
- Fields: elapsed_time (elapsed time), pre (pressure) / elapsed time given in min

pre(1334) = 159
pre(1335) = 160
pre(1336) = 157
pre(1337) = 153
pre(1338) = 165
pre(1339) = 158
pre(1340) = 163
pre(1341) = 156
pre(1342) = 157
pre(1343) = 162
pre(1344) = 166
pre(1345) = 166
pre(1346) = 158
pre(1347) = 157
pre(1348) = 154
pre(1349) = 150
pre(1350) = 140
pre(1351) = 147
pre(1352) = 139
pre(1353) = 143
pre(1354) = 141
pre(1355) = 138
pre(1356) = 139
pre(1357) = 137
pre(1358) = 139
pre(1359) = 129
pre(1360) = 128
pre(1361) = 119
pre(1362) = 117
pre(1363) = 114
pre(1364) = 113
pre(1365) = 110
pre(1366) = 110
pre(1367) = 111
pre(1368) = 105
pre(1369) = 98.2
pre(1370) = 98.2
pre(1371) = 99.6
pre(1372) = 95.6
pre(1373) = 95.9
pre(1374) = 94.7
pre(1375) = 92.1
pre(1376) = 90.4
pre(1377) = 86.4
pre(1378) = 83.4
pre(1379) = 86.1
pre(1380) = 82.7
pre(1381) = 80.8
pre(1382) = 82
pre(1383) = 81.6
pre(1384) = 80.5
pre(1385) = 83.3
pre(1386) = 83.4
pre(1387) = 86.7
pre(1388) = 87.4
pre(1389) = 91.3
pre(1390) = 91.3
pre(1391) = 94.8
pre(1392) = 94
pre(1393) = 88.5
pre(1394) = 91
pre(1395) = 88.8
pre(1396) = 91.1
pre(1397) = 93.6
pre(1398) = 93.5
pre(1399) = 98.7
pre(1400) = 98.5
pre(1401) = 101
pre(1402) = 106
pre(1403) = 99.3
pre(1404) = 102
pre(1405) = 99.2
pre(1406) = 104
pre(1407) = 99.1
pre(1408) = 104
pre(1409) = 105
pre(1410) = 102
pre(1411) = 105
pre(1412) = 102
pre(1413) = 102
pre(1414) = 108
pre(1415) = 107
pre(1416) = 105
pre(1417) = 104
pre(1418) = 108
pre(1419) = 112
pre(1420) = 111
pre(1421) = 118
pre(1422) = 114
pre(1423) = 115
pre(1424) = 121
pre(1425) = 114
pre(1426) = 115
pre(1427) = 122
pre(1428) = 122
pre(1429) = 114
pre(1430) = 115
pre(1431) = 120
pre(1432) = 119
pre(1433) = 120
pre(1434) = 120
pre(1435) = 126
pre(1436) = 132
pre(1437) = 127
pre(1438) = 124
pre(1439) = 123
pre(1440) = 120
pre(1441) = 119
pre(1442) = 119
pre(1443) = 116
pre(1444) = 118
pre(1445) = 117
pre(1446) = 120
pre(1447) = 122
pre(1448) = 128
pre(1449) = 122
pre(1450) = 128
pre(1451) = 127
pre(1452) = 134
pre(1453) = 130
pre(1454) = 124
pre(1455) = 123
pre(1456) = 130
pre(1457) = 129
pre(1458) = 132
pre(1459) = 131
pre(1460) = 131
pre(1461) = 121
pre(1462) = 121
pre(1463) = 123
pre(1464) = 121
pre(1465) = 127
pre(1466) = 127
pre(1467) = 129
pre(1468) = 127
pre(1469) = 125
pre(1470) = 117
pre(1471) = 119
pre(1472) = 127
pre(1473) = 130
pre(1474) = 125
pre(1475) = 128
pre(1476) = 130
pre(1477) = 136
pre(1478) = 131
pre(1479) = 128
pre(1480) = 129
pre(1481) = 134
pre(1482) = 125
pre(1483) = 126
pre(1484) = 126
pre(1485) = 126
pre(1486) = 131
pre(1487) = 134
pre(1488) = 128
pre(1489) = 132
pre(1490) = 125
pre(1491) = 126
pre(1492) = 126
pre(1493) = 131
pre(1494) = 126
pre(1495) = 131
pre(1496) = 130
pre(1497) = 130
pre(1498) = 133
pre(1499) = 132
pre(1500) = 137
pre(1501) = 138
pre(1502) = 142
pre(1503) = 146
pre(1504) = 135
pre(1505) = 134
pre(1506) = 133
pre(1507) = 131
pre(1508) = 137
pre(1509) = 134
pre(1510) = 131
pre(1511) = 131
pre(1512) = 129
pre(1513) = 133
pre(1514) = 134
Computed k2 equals 1.00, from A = 7.6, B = 6.2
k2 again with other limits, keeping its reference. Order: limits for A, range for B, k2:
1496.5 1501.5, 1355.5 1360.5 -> 1.00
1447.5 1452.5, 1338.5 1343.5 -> 0.80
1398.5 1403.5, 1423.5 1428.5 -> 0.85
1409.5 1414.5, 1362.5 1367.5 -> 0.93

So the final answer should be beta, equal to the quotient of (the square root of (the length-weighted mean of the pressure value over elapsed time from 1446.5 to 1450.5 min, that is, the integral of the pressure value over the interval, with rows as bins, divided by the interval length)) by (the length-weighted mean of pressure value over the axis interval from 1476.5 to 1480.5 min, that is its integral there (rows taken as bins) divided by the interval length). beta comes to 0.085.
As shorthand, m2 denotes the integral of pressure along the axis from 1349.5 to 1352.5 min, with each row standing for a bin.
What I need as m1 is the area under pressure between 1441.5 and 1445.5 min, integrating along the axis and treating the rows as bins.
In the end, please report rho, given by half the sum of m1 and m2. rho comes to 448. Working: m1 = 470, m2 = 426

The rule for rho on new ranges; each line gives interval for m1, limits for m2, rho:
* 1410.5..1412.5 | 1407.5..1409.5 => 208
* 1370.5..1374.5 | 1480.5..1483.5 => 385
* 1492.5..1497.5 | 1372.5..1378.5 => 595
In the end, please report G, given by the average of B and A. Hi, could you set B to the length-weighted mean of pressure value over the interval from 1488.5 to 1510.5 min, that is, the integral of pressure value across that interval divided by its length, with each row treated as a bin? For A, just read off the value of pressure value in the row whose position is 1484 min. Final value 129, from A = 126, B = 133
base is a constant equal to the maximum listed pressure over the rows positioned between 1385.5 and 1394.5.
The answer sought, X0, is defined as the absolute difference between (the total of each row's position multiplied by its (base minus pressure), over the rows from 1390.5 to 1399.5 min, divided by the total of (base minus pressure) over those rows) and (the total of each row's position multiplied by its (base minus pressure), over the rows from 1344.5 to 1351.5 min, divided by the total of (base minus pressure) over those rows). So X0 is 46.0 min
